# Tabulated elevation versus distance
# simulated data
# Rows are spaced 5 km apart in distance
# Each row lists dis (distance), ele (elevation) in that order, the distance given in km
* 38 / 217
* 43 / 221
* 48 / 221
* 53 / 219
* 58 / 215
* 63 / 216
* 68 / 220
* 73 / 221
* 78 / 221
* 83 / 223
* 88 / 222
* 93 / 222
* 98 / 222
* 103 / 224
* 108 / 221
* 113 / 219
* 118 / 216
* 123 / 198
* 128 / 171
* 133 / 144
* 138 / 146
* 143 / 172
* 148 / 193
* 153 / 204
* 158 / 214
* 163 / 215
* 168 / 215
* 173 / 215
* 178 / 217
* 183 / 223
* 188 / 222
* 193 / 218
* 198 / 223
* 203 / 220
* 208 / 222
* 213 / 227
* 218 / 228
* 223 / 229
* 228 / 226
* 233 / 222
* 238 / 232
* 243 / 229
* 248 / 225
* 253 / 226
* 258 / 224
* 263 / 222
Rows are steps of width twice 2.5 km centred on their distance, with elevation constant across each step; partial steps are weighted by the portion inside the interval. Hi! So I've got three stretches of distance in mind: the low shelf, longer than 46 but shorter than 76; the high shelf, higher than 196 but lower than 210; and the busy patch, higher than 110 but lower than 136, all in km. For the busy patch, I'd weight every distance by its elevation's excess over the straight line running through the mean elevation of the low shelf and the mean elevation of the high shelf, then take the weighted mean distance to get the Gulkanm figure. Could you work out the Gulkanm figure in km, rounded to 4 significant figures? 129.5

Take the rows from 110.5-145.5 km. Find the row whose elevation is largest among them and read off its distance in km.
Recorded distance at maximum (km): 113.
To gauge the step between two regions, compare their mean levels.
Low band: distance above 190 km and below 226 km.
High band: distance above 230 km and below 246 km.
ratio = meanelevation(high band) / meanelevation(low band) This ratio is 1.02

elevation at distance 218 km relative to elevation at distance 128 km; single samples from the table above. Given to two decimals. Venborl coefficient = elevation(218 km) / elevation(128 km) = 1.33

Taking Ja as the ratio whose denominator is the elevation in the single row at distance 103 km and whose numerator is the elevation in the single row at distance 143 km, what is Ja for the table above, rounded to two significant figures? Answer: 0.77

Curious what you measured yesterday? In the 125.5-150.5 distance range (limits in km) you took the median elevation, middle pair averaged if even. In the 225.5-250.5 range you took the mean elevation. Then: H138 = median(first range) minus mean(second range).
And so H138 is -56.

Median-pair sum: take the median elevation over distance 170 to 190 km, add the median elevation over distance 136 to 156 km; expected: 402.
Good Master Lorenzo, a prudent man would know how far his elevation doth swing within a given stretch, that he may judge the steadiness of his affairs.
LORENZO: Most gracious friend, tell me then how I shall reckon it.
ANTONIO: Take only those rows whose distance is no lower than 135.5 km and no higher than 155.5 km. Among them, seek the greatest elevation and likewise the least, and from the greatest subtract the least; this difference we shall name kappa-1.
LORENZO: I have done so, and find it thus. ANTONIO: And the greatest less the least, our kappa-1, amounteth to 58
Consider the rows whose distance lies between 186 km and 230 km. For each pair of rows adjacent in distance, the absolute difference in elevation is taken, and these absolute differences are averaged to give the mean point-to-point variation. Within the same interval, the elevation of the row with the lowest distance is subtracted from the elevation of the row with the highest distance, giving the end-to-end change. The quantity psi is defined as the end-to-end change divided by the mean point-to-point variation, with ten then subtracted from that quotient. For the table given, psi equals -8.7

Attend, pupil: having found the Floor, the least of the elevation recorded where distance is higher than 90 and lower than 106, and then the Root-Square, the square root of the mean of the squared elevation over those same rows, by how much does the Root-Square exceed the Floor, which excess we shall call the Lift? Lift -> 0.7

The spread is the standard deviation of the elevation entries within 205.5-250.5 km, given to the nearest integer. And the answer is 3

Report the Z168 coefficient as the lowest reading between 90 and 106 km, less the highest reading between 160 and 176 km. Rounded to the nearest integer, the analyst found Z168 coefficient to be 7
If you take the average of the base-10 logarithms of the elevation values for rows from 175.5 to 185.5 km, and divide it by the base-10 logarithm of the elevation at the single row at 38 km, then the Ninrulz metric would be 1.00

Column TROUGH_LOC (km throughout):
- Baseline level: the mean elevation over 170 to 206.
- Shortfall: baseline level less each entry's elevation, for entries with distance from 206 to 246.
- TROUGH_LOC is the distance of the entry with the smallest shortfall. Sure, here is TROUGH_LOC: 238 km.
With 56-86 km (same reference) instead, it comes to 83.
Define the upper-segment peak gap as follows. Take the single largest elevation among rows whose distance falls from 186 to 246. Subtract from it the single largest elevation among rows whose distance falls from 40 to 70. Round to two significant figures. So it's 11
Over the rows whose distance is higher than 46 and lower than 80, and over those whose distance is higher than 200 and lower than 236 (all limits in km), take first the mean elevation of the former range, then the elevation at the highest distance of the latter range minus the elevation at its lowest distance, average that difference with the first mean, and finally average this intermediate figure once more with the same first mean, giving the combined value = 165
